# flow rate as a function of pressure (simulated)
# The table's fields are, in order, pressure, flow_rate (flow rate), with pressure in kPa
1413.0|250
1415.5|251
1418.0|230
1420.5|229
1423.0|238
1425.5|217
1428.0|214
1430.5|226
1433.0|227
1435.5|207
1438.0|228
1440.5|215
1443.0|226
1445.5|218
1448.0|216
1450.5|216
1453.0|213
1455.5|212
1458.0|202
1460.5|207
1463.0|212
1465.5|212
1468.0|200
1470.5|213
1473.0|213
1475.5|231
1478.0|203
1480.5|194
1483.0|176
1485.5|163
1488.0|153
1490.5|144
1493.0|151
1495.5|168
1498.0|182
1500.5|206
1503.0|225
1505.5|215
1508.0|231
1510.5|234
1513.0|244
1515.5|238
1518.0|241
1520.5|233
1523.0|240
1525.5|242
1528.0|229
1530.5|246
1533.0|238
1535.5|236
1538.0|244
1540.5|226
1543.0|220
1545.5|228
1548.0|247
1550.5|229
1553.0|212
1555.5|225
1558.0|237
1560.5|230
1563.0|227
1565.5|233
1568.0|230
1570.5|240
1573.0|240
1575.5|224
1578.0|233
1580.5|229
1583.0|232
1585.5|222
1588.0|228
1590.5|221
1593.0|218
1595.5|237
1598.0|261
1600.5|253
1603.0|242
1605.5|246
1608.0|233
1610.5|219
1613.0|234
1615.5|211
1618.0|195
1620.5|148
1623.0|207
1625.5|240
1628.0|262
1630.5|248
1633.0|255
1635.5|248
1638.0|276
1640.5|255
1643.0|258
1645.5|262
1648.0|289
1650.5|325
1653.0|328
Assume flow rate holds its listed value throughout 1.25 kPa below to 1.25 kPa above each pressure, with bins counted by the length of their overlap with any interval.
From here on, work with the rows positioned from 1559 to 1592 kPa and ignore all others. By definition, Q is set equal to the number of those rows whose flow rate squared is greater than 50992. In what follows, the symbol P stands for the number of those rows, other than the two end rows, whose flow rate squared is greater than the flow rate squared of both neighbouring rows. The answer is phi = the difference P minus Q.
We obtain -6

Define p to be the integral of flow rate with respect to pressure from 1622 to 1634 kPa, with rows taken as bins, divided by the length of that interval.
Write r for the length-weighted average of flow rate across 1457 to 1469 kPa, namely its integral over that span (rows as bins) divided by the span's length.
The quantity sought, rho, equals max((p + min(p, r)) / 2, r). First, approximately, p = 243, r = 207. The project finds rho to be 225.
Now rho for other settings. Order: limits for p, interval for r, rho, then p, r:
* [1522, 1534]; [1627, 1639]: 257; 239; 257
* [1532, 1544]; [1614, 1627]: 217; 233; 202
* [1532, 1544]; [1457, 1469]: 220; 233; 207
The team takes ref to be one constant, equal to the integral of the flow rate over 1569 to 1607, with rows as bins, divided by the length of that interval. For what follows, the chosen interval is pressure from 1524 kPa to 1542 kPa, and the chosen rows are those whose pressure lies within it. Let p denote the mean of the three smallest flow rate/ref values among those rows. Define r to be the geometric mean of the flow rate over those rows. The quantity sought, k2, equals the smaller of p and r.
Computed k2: 0.98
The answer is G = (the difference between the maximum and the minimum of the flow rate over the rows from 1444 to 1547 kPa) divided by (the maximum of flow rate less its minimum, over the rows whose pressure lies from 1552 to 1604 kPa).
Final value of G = 2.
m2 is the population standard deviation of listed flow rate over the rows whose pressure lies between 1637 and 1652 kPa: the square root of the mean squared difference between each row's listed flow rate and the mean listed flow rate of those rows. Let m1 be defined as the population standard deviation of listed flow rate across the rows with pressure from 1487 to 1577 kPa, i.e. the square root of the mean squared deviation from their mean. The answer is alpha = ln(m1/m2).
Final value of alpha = 0.1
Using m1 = 27.1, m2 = 24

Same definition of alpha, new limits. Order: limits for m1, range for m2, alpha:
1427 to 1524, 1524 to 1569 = 1.0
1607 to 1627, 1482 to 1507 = 0.0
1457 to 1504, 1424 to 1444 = 1.3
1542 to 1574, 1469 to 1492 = -1.2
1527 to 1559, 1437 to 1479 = 0.2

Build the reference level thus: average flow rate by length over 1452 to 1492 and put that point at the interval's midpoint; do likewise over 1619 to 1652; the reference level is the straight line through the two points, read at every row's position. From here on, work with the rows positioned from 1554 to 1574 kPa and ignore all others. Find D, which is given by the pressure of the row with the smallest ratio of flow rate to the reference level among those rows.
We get 1563.0 kPa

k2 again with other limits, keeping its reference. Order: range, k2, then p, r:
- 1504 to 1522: 0.96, 0.963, 234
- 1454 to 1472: 0.86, 0.864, 208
